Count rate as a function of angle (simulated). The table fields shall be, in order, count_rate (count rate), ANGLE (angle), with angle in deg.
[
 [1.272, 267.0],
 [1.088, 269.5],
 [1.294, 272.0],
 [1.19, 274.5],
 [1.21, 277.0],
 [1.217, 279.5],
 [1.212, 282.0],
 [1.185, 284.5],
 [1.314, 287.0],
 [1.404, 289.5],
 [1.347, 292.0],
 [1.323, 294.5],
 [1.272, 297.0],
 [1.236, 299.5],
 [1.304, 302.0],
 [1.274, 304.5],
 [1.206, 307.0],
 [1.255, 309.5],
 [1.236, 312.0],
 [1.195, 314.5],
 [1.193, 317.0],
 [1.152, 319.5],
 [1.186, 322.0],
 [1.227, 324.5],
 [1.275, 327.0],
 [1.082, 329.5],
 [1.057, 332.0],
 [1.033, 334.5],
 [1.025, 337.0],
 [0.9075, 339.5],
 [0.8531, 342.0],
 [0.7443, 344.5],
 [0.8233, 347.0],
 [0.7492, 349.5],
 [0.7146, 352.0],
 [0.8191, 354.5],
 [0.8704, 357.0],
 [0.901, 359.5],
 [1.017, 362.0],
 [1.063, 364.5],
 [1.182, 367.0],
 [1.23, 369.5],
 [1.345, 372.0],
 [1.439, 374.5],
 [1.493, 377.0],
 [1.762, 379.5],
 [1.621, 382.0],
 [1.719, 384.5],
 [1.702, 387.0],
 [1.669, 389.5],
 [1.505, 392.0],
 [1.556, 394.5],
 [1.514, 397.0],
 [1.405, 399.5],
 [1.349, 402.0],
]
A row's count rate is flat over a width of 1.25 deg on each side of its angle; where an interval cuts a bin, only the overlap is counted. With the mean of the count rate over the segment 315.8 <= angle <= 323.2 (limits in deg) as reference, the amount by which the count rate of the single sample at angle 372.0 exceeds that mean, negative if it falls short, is 0.2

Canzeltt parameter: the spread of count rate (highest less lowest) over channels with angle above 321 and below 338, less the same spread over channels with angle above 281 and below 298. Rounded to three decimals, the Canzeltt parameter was 0.031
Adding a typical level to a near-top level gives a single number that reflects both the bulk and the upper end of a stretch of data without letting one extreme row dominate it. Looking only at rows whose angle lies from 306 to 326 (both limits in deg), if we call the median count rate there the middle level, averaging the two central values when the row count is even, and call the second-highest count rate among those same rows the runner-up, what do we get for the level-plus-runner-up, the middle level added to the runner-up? 2.4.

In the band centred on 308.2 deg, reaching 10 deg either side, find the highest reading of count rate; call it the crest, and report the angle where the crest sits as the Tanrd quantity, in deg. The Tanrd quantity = 302.0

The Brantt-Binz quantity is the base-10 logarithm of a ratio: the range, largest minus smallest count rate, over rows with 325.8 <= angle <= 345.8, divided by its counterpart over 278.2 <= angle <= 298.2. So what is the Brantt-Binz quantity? 0.384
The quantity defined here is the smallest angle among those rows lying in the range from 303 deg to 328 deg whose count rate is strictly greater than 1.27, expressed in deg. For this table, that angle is 304.5 deg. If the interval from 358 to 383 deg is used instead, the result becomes 372.0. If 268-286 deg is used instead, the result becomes 272.0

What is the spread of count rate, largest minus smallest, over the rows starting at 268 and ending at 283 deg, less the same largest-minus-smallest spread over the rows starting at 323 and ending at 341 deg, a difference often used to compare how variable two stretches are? -0.16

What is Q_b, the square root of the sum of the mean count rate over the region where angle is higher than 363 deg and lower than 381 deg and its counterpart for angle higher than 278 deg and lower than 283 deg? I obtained 1.60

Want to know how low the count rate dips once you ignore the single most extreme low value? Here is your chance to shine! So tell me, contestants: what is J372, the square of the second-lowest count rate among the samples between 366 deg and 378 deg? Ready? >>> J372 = 1.51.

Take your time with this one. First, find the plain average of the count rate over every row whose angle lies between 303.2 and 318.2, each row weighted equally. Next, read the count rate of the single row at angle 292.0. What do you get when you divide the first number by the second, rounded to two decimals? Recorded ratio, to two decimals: 0.91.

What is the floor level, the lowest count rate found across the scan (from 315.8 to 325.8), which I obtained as 1.152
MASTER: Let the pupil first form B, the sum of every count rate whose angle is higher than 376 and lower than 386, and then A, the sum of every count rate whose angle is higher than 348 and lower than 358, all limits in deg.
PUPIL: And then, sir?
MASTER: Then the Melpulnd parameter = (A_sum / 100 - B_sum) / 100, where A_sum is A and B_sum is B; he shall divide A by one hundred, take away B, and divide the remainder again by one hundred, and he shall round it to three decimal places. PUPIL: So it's -0.066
